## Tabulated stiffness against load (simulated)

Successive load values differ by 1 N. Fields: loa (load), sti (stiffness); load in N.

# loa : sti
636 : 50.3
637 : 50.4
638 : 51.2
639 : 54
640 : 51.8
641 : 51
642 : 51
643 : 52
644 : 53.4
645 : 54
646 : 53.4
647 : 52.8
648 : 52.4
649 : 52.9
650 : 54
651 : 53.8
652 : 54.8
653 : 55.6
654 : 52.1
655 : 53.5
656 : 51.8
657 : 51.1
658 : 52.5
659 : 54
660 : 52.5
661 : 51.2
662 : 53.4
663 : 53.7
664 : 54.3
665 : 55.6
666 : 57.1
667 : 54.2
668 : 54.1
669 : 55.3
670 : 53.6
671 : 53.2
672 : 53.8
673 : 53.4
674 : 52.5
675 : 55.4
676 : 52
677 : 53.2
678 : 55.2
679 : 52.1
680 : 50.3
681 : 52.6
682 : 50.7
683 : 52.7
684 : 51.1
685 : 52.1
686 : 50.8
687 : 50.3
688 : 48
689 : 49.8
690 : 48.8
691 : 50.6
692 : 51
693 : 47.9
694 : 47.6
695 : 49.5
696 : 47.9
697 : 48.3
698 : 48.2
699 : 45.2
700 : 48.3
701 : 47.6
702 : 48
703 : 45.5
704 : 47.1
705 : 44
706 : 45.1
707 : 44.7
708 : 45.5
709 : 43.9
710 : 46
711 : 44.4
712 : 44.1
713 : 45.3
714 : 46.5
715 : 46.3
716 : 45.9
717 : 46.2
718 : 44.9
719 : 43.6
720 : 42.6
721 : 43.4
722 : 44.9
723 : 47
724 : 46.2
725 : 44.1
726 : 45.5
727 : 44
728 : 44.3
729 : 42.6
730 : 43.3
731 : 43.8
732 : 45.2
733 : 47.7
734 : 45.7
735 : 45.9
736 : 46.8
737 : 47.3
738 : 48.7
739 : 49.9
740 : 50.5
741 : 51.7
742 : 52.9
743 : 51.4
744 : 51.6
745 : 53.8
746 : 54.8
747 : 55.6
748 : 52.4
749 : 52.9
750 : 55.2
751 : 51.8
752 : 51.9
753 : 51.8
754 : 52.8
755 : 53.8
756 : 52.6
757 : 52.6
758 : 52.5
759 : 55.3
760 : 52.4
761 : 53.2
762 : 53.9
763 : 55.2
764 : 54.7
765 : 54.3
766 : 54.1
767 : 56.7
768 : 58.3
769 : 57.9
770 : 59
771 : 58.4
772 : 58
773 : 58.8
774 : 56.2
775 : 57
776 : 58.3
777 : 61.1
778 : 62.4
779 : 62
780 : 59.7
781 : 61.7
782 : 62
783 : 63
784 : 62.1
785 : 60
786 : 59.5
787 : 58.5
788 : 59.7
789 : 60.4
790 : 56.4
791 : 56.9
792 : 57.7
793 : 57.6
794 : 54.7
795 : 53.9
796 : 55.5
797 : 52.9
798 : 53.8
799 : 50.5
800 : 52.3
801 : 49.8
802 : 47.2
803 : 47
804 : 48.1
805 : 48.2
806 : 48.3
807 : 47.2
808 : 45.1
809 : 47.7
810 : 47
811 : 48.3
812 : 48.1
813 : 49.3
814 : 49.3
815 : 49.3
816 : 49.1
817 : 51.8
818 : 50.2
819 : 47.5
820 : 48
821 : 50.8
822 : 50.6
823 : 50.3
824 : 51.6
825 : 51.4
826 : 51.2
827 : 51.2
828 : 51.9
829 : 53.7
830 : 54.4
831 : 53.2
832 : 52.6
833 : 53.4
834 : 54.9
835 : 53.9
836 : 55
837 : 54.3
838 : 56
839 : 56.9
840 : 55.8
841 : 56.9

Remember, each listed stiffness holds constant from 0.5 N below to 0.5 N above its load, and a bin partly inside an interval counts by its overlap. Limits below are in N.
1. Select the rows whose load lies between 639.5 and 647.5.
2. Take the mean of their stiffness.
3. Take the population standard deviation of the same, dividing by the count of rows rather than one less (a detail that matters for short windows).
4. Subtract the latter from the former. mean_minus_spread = 51.4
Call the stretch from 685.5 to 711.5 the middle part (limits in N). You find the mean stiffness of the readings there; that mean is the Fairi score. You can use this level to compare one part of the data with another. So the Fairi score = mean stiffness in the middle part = 47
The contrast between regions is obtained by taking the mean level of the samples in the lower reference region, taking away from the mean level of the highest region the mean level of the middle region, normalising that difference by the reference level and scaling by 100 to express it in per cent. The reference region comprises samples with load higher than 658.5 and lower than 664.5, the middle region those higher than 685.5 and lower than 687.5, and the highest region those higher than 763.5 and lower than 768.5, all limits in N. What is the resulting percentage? 10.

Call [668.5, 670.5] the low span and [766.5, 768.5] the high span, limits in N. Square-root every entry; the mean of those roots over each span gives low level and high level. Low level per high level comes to 0.97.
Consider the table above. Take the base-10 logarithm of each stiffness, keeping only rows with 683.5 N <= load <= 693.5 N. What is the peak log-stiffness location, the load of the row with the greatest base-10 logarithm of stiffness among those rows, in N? 685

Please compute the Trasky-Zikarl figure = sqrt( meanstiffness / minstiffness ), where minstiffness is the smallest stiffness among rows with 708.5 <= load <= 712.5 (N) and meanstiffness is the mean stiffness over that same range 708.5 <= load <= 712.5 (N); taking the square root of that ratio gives 1.01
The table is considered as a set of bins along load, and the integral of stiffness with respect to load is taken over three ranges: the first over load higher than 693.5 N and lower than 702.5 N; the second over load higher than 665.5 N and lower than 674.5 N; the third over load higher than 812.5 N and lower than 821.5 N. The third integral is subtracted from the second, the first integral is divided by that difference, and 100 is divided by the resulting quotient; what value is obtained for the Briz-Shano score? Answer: 9.7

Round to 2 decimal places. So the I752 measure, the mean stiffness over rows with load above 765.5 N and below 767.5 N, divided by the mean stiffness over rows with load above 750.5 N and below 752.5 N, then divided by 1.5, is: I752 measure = 0.71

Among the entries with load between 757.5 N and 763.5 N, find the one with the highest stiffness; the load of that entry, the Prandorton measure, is 759 N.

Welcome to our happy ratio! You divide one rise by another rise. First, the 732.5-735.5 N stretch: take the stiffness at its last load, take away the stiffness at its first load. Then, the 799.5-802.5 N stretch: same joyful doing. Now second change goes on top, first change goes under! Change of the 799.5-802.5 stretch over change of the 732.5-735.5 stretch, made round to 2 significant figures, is 2.8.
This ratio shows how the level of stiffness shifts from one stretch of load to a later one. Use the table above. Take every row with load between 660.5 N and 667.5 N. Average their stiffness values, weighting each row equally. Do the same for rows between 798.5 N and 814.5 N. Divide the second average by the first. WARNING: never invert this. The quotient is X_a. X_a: 0.89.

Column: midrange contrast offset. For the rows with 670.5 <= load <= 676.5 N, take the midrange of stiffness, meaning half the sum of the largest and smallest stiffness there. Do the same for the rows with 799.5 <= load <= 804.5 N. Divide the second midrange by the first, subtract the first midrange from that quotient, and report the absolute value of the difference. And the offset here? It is 52.8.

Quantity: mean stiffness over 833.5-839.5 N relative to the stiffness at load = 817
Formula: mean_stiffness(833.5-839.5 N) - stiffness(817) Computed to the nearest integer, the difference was 3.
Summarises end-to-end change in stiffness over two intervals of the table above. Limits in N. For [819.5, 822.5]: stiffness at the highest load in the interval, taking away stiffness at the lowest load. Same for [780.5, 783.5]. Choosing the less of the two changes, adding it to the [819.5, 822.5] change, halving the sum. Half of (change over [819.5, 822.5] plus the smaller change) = 2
